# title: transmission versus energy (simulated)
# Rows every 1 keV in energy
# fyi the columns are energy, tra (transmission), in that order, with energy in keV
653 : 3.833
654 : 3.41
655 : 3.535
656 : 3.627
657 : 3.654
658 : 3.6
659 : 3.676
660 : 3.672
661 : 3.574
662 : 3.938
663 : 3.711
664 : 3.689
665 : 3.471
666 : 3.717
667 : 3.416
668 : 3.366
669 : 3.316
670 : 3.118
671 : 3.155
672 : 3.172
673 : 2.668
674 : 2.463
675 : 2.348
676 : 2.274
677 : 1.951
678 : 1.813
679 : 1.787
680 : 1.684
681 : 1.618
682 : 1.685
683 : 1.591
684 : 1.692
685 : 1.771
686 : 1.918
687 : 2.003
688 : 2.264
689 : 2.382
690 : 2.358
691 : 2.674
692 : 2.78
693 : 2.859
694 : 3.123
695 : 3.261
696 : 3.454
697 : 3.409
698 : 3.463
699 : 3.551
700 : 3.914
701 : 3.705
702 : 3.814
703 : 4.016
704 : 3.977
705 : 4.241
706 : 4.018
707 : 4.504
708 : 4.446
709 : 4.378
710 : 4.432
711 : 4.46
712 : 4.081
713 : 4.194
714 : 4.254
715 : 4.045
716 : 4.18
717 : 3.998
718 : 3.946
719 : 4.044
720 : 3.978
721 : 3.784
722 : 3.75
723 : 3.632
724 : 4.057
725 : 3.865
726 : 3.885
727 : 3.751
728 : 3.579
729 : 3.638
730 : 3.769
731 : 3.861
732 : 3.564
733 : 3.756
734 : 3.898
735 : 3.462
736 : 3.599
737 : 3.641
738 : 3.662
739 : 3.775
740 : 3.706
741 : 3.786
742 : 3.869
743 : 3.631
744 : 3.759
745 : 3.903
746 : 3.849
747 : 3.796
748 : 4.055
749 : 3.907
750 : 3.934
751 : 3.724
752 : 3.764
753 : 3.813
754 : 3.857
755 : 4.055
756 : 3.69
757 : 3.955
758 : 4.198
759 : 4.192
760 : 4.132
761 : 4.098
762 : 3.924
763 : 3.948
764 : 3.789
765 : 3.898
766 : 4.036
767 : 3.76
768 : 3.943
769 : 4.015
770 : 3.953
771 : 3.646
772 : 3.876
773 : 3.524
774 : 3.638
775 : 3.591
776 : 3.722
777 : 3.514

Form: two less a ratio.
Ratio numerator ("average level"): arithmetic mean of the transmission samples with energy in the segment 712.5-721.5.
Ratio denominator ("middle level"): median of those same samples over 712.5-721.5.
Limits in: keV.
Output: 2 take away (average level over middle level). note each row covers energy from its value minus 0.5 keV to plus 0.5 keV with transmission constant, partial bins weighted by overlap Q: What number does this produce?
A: 0.999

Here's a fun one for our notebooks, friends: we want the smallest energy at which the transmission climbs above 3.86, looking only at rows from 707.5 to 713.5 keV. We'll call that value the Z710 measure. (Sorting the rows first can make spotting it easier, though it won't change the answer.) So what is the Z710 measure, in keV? 708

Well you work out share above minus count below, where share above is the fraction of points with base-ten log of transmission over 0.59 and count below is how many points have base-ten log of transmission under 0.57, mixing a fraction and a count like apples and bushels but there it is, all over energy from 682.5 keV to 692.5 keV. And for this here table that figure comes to -10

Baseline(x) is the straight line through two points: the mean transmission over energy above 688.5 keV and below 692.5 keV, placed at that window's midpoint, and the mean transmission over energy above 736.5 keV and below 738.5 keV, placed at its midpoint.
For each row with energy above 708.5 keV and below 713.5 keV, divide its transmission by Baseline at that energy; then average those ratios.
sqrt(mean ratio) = 1.19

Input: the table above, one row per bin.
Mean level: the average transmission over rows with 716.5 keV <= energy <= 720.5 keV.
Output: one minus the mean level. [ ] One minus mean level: -2.99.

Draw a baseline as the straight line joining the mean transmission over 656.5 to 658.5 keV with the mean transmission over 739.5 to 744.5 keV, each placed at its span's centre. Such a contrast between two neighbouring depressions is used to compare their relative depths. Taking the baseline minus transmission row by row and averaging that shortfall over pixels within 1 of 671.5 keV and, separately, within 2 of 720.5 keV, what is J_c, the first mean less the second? 0.7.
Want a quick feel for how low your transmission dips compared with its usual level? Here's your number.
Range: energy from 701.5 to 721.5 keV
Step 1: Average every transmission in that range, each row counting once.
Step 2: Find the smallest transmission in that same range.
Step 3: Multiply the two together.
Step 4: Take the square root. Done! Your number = 4.0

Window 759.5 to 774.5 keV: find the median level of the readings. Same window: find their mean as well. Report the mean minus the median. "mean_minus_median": -0.045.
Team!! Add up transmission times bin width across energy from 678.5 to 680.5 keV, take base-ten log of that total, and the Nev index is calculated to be 0.54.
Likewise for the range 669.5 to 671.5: 0.80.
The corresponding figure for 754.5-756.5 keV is 0.89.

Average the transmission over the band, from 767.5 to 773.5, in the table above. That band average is 3.83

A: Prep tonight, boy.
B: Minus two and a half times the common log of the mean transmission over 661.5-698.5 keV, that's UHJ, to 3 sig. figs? -1.07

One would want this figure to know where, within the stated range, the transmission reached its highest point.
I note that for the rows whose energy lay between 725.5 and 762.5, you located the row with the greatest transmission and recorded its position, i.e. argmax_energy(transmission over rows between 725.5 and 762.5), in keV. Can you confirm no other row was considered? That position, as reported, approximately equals 758 keV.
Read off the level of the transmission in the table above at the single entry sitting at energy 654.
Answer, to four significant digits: 3.410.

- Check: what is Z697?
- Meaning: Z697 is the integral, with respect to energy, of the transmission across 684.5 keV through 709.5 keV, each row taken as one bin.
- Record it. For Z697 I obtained 82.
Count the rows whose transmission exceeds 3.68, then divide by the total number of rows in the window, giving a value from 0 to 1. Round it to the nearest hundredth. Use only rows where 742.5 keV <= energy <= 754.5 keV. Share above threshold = 0.92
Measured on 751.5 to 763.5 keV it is 1.00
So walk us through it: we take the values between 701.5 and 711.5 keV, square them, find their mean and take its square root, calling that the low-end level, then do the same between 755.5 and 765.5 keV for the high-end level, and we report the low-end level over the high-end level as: 1.06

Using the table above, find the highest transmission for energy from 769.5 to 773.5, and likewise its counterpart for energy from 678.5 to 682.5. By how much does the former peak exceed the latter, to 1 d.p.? 2.2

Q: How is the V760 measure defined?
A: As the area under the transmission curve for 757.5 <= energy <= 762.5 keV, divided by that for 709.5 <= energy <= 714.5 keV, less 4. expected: -3.04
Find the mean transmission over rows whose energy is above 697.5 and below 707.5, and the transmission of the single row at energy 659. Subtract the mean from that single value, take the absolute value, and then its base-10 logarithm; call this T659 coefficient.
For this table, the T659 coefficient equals -0.61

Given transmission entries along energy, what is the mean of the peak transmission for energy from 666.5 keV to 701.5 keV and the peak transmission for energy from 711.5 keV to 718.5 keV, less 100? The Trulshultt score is -95.9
